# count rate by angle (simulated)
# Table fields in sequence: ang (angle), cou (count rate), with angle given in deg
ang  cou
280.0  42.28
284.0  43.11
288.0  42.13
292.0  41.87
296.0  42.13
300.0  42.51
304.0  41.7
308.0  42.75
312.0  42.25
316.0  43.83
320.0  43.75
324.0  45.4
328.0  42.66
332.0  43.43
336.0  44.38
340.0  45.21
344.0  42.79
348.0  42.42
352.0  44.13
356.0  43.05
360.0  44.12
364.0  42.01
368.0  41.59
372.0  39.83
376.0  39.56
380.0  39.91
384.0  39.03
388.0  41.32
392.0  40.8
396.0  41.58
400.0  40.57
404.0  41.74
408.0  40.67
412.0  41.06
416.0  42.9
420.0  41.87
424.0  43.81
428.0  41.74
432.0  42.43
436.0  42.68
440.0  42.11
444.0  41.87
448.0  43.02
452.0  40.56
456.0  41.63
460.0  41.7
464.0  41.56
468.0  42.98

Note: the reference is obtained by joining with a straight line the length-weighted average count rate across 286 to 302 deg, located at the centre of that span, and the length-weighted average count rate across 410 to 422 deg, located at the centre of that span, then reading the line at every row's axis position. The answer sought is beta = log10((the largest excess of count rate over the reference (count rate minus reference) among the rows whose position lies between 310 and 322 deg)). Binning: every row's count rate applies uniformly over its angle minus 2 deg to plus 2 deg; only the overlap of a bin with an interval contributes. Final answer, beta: 0.23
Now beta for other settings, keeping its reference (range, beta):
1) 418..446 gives 0.27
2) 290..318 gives 0.23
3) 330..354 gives 0.50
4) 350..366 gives 0.32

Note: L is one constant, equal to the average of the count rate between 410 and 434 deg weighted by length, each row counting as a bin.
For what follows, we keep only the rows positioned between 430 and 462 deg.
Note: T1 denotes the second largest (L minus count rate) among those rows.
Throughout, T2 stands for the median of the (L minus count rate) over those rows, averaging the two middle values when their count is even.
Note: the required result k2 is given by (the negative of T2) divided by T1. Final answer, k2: -0.5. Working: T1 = 0.7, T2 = 0.3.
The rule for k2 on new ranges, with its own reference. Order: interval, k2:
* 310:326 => -1.0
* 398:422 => -0.6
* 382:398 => -0.8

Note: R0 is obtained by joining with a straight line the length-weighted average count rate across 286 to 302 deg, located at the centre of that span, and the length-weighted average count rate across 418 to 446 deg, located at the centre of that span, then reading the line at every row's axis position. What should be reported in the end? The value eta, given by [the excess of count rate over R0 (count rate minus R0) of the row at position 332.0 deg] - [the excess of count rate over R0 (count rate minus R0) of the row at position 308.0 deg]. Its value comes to 0.6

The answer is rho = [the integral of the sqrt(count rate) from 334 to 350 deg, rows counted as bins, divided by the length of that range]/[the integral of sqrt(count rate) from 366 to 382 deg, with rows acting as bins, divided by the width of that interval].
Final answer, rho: 1.04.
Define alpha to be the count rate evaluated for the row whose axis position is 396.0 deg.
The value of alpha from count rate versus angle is 41.58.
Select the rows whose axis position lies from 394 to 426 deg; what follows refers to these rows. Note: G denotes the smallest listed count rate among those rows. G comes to 40.57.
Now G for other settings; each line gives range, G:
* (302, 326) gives 41.7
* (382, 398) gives 39.03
